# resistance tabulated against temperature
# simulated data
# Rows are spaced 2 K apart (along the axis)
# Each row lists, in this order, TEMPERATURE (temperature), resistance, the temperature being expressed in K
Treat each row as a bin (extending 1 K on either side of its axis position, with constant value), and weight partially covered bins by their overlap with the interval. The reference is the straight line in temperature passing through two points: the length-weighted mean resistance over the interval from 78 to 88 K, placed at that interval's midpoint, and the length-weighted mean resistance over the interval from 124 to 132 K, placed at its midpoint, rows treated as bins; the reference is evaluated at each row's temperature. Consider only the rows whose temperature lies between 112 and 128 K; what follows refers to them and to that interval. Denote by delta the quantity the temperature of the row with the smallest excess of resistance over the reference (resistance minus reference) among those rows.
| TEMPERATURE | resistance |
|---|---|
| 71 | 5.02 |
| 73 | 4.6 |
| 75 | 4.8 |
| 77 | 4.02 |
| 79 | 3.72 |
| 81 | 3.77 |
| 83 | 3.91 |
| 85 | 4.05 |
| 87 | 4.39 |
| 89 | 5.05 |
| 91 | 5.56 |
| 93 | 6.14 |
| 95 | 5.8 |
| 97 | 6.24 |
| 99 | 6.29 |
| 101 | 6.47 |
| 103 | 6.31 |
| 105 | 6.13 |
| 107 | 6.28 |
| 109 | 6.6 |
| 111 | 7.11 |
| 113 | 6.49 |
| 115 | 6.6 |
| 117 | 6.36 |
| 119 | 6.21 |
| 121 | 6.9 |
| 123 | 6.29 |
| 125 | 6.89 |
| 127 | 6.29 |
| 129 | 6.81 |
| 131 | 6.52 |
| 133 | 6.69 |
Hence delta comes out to 127 K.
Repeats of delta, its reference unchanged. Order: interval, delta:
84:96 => 85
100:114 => 113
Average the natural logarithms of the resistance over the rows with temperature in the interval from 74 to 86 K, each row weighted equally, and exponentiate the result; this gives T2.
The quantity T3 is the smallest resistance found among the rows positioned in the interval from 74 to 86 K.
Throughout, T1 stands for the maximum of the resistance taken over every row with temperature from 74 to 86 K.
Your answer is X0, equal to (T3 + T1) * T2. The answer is 34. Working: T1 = 4.8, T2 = 4.0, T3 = 3.72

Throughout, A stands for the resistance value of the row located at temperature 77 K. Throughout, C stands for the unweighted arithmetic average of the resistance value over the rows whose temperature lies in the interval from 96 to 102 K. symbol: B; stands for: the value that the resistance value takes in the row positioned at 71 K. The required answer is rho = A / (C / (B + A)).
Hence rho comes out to 6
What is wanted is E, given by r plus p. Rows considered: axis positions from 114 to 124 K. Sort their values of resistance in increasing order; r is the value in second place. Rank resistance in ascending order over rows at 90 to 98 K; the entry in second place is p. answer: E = 12.1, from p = 5.8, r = 6.29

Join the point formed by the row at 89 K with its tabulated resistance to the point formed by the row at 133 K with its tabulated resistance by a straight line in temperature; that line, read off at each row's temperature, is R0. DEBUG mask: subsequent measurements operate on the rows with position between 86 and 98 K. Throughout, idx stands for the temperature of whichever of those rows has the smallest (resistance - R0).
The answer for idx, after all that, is 87 K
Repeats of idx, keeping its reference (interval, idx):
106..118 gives 117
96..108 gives 105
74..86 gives 81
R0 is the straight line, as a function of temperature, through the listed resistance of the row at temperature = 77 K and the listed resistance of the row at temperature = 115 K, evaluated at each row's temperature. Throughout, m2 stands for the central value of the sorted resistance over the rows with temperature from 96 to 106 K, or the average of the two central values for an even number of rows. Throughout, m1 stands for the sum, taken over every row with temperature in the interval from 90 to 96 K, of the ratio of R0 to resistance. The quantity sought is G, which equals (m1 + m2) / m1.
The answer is 3.4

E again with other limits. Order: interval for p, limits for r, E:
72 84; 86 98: 8.8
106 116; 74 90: 10.3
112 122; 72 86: 10.1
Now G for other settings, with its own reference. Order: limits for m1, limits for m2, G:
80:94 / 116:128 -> 1.9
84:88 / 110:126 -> 4.0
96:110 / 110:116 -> 2.0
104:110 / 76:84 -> 2.3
